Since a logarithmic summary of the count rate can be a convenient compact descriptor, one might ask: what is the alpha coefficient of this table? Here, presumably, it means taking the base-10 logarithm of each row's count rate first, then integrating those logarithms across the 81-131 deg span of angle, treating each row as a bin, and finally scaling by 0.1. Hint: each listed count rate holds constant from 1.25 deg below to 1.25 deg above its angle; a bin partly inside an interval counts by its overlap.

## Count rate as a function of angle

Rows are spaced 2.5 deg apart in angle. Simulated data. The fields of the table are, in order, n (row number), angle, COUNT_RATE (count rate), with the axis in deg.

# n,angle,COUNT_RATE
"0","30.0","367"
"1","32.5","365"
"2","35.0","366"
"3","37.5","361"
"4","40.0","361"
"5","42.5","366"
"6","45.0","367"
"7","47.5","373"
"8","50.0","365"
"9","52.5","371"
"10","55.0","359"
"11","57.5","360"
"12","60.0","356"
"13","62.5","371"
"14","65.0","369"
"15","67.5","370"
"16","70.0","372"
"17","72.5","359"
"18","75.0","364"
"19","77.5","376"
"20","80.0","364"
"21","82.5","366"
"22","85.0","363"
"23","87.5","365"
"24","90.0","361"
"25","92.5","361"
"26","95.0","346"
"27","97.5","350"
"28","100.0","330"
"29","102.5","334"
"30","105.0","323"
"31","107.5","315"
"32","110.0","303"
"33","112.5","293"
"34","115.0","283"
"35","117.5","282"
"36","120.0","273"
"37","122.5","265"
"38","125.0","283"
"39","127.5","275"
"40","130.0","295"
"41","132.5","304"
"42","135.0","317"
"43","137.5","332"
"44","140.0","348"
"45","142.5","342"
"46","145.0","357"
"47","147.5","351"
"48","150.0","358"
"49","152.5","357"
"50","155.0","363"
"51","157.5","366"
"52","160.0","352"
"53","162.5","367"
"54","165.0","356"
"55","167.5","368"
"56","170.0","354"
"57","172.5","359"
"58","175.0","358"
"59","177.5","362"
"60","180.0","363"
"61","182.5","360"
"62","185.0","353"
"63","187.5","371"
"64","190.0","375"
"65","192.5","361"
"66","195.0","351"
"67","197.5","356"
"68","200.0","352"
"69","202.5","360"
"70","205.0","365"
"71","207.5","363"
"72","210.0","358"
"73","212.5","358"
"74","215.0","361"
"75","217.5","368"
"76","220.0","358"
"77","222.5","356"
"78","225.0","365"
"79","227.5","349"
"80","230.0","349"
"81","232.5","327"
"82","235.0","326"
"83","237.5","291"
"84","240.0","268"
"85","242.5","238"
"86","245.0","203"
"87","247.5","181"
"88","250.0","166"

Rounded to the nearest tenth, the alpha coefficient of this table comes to 12.5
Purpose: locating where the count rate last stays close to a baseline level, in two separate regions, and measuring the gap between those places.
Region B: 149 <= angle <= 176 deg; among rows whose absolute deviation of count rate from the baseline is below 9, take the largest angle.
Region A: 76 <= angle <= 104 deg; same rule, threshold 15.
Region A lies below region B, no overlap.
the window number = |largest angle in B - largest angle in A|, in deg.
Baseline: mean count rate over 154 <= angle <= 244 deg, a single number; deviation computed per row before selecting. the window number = 77.5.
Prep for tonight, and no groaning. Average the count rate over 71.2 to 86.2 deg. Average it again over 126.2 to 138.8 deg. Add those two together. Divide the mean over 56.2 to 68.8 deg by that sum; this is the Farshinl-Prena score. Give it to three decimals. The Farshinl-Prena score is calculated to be 0.545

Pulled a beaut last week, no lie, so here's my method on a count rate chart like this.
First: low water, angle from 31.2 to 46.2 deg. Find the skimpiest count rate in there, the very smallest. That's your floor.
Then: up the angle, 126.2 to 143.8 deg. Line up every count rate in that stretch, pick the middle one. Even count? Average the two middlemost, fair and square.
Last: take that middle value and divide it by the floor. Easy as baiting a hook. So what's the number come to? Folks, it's 0.88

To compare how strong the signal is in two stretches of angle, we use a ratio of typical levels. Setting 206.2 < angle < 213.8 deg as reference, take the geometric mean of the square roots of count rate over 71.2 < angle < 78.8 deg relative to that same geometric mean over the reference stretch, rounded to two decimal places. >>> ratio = 1.01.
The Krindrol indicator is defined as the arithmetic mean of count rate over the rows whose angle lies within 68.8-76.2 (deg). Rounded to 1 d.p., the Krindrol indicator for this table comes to 365.0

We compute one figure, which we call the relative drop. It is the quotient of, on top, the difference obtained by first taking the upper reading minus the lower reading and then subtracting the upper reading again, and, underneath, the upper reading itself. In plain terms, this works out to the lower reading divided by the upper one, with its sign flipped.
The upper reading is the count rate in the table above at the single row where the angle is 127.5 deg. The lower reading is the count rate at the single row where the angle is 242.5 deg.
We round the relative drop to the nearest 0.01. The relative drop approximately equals -0.87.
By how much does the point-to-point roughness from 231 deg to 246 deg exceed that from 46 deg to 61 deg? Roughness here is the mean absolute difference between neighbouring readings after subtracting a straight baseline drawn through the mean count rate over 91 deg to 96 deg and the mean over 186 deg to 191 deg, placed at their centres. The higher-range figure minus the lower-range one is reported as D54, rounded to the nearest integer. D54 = 19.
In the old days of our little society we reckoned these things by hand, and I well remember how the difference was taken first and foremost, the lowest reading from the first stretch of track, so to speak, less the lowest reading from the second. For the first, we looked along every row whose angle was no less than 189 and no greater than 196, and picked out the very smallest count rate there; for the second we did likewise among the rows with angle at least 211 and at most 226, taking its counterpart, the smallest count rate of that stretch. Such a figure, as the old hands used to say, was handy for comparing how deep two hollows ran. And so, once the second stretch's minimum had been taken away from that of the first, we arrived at -5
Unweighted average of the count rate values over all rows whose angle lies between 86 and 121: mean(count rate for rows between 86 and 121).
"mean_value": 323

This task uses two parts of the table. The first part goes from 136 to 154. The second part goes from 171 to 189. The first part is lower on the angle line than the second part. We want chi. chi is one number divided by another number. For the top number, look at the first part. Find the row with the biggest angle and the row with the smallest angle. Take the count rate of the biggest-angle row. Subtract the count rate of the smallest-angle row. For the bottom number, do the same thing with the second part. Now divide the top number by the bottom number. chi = 2.1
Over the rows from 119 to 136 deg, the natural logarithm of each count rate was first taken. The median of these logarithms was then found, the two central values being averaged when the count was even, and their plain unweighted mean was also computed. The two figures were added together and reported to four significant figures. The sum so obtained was 11.30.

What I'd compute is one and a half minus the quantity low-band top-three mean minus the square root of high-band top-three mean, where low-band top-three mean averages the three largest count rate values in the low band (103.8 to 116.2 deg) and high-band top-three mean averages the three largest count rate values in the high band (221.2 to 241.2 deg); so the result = -293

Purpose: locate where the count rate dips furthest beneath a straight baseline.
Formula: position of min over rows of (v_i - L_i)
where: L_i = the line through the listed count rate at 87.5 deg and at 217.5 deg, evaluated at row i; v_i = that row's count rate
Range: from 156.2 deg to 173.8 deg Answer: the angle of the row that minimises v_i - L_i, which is 160.0 deg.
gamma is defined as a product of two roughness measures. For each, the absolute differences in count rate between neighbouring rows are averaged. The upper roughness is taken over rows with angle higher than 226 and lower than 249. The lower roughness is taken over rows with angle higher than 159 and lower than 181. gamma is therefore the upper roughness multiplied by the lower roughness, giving 165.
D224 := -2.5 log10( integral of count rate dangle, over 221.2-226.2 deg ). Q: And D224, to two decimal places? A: -8.14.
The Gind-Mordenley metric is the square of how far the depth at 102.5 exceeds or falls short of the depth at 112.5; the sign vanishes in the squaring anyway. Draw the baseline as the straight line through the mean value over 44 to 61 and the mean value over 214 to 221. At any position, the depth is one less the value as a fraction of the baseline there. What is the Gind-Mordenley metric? 0.013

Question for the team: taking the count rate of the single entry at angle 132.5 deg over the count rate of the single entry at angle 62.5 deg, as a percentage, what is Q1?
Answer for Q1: 82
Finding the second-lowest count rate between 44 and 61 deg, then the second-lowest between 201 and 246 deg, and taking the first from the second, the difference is -121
